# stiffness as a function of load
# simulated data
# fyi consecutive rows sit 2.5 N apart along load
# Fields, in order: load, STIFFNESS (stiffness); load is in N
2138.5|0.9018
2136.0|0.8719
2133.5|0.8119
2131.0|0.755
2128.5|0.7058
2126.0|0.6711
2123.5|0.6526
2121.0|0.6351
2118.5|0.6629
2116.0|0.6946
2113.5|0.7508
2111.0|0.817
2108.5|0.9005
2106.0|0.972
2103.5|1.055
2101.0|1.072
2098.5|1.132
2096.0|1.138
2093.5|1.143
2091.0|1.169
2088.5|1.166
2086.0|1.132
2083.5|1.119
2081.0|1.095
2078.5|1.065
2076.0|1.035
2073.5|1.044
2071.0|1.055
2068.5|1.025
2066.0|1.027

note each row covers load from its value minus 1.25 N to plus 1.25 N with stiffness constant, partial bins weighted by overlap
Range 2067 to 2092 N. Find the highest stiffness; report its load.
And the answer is 2091.0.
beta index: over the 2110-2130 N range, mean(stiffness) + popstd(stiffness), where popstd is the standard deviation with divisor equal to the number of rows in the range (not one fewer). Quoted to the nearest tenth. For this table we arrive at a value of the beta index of 0.8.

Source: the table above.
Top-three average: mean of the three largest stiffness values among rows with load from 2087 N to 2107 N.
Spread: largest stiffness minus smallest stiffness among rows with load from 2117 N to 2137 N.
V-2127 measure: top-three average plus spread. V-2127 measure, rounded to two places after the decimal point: 1.40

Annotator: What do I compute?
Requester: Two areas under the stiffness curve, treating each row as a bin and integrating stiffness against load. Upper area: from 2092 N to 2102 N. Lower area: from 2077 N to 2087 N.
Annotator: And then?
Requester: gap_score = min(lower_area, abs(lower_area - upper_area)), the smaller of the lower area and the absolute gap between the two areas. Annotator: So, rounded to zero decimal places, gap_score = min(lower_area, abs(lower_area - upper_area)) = 0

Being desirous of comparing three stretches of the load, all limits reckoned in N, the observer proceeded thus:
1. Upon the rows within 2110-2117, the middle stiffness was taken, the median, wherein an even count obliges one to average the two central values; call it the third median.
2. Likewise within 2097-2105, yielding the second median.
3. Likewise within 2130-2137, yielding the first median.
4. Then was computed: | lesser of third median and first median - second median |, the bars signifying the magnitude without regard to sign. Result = 0.32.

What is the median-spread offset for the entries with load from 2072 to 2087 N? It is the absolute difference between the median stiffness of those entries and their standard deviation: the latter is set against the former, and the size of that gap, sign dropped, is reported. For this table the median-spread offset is 1.04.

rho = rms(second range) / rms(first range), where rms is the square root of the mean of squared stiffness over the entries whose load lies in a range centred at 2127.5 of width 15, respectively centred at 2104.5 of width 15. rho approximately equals 0.71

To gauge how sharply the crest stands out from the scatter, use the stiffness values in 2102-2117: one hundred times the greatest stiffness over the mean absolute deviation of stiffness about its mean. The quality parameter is 952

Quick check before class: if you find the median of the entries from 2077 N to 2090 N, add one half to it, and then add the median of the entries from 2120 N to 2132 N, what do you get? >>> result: 2.29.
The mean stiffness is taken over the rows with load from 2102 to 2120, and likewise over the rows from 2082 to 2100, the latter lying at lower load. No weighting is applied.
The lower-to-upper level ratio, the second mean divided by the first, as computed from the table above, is 1.4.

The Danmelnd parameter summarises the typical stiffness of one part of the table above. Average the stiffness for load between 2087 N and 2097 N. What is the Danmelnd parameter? 1.2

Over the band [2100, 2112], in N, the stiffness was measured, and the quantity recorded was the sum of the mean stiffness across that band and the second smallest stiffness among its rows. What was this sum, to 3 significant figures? 1.86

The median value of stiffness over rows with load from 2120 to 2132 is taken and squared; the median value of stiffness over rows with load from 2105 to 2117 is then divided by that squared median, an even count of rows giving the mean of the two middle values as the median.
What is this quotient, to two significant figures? 1.8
